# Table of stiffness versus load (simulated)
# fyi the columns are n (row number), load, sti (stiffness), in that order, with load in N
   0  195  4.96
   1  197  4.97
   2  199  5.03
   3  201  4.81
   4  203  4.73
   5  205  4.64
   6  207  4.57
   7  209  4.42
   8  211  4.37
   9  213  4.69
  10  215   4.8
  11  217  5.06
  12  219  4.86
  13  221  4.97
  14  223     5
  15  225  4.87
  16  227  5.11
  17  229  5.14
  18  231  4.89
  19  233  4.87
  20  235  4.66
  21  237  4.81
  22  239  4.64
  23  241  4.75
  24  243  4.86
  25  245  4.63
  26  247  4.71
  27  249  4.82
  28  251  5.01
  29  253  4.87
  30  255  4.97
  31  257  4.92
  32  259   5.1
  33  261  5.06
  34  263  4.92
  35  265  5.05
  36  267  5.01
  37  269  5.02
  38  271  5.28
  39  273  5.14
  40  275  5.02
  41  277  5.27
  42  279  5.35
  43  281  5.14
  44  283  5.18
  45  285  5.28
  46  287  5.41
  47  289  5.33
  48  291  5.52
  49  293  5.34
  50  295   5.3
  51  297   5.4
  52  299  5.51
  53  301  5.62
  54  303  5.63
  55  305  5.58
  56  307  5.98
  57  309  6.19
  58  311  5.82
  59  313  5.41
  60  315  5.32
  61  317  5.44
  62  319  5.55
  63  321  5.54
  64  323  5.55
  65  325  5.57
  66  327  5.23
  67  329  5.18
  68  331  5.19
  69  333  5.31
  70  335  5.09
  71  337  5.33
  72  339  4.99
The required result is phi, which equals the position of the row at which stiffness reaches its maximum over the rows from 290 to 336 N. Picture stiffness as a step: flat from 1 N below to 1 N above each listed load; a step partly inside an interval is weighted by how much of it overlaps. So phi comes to 309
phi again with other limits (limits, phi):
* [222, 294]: 291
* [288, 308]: 307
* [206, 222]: 217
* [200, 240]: 229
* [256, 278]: 271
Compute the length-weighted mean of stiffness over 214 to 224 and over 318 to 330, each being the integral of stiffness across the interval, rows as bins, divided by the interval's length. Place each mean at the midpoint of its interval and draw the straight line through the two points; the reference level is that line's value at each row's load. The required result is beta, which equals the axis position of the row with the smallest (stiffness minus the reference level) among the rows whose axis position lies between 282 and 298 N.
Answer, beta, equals 283 N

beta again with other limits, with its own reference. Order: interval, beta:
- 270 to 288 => 275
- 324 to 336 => 335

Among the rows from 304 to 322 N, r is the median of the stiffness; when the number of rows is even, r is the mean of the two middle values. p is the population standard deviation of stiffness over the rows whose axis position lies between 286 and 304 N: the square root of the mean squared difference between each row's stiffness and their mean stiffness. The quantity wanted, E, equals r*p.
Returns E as 0.65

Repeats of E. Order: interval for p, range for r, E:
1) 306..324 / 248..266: 1.36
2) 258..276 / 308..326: 0.53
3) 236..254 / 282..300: 0.61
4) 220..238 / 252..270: 0.71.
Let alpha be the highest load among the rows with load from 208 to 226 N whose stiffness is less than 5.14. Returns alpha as 225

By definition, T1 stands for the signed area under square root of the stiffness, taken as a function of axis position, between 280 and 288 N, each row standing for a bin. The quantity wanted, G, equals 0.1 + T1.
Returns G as 18.4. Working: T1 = 18.3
